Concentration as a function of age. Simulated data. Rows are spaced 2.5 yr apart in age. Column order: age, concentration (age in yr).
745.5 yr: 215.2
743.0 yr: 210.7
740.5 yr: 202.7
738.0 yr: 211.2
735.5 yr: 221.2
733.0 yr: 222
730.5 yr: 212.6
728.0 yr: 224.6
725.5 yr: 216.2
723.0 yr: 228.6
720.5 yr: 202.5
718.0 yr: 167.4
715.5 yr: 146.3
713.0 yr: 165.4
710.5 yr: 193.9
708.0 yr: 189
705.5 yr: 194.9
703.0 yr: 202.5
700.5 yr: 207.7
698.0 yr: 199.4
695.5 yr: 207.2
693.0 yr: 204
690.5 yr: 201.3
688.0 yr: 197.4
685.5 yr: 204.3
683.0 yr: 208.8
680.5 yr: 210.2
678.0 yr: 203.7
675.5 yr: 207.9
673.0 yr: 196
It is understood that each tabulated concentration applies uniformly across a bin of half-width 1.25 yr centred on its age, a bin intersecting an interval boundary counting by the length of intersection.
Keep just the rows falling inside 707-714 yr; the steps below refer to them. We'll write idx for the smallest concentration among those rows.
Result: 165.4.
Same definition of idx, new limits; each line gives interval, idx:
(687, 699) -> 197.4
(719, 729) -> 202.5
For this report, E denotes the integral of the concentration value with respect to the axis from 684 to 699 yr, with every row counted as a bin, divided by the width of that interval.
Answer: 202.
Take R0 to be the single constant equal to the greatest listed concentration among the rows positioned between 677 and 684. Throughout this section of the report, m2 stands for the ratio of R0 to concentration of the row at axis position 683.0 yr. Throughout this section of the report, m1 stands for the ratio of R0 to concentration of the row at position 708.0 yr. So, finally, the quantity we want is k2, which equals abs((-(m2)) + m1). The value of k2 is 0.105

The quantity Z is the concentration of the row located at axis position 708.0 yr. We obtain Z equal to 189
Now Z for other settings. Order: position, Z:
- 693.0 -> 204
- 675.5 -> 207.9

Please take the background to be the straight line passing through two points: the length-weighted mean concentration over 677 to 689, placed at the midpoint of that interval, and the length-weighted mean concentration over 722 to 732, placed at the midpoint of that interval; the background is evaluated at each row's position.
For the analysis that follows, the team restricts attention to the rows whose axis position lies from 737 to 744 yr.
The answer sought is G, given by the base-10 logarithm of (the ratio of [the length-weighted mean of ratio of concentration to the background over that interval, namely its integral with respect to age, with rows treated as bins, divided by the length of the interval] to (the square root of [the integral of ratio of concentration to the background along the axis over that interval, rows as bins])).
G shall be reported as -0.44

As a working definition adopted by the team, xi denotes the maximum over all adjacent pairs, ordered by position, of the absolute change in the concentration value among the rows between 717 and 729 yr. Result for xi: 35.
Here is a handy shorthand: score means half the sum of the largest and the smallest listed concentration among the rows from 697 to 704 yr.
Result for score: 204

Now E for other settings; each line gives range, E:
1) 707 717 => 173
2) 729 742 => 214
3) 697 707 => 201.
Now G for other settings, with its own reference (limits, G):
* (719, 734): -0.59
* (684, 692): -0.46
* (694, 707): -0.57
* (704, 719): -0.63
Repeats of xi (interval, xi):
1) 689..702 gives 8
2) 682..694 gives 7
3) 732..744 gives 10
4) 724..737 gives 12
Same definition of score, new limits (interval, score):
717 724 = 198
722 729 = 222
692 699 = 203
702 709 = 196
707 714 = 180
